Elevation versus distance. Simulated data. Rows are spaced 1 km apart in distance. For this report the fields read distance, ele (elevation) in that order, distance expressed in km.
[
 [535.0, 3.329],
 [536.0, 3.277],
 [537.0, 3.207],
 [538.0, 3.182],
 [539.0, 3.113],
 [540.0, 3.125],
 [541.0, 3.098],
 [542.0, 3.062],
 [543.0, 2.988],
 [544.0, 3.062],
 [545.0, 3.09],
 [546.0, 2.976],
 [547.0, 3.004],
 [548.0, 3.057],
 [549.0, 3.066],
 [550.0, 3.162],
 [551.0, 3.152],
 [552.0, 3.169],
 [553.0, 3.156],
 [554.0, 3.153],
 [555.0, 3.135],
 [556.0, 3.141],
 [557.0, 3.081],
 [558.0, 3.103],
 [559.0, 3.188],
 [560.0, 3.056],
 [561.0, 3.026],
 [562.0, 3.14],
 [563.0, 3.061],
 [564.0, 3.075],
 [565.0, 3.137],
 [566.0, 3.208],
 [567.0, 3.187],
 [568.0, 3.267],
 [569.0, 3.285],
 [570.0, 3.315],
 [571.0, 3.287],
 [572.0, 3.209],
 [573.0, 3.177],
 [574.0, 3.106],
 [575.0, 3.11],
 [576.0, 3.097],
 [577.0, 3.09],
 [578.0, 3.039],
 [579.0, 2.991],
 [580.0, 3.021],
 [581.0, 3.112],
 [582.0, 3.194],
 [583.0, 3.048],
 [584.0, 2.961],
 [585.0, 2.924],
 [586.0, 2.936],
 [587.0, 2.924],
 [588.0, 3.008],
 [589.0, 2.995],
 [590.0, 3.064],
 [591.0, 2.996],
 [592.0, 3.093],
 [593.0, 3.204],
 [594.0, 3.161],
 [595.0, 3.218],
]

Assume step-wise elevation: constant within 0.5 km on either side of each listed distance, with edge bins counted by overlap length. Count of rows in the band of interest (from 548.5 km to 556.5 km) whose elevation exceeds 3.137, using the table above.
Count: 6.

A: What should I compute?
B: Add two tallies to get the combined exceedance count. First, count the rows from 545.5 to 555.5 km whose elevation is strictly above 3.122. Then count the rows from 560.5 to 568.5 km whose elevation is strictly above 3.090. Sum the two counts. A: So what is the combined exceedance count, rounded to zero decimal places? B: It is 11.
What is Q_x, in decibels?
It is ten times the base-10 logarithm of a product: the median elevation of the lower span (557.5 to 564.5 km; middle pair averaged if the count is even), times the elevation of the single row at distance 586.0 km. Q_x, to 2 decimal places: 9.56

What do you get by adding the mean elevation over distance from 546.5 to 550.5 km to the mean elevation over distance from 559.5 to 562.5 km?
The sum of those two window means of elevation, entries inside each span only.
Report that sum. 6.15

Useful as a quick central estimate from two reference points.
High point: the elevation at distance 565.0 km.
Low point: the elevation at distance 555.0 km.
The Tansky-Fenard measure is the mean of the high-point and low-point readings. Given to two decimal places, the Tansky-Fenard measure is 3.14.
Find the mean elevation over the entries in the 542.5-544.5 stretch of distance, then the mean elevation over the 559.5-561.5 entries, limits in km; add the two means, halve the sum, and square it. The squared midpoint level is 9.20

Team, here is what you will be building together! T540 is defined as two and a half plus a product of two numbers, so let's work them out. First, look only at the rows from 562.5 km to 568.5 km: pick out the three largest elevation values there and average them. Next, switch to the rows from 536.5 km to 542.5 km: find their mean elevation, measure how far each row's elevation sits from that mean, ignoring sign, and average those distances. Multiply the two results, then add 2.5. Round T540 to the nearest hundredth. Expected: 2.64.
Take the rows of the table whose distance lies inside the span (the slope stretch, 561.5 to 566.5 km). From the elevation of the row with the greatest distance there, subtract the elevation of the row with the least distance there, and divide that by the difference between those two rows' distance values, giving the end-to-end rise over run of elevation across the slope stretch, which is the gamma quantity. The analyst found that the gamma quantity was 0.02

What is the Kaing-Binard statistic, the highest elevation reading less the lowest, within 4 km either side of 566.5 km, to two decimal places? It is 0.25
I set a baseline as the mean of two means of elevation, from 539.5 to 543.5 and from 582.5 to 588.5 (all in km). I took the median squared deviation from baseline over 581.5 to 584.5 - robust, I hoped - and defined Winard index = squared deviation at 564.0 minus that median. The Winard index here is 0.00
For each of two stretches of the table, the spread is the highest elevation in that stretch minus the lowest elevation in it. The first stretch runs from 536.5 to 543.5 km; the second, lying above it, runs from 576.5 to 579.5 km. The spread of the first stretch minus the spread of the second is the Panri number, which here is 0.12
